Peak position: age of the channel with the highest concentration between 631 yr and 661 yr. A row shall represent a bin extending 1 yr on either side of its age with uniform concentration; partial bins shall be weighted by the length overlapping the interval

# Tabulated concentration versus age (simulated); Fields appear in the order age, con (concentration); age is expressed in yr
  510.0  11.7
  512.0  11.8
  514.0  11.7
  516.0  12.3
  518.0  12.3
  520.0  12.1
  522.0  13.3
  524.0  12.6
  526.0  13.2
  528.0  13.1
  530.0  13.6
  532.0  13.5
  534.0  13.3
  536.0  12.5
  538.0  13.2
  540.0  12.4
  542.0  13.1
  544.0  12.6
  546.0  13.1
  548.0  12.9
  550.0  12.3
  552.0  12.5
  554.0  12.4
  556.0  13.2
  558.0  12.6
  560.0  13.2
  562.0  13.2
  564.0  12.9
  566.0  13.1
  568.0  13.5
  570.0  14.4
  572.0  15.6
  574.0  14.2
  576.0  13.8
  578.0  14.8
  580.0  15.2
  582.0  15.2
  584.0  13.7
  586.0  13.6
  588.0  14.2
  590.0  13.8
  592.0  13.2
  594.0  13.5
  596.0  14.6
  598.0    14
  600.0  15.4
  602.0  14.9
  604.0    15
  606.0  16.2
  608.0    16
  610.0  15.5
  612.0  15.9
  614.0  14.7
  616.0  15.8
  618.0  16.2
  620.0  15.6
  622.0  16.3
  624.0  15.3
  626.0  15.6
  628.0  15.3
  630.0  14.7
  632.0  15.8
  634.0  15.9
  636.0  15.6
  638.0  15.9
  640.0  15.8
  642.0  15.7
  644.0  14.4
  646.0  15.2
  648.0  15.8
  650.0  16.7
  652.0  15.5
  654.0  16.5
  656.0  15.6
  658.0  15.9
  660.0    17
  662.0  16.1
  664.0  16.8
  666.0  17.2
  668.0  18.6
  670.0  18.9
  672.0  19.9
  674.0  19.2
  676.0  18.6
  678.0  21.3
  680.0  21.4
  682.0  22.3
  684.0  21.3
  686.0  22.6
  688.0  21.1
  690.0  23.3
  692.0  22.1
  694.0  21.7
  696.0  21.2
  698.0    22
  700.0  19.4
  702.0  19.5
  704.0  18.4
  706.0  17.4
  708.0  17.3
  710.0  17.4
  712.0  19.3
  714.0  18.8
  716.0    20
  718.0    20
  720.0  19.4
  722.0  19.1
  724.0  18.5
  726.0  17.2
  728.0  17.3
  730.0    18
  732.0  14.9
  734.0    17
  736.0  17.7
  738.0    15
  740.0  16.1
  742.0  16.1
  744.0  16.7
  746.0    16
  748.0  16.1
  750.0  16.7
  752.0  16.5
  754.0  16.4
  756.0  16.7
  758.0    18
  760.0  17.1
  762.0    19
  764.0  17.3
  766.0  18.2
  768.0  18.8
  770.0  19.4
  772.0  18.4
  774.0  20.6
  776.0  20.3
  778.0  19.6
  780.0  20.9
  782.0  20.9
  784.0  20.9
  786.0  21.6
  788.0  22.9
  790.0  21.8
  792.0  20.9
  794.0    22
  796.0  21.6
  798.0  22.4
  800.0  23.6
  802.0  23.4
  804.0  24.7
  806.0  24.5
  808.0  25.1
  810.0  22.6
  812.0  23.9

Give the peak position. 660.0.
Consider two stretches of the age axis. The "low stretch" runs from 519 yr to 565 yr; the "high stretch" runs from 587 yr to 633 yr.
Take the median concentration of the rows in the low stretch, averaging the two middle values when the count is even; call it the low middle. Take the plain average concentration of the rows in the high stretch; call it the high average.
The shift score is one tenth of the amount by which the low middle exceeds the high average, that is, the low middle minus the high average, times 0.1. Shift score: -0.20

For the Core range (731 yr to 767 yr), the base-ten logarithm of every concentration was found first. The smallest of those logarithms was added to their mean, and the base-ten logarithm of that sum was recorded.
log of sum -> 0.380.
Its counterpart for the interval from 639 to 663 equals 0.373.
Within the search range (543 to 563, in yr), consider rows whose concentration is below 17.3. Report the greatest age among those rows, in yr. 562.0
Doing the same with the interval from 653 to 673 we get 666.0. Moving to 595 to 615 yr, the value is 614.0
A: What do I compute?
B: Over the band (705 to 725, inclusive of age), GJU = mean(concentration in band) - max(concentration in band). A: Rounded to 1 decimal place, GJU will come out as -1.3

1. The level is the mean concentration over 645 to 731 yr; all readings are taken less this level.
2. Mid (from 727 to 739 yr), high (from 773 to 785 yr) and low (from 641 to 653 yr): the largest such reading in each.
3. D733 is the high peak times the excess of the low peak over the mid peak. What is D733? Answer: -3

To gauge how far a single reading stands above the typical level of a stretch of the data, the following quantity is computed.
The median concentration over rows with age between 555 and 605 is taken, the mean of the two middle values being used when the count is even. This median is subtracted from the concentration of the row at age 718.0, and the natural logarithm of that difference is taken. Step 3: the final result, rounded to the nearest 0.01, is 1.82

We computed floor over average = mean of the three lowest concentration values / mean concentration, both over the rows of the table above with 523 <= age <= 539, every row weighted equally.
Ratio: 0.970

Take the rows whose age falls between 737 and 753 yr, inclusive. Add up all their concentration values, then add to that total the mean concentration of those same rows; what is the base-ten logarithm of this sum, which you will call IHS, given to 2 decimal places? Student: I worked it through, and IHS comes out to 2.16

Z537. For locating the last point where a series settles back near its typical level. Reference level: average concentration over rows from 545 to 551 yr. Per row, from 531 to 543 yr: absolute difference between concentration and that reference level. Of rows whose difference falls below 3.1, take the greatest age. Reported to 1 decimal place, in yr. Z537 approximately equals 542.0 yr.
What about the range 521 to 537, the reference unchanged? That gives 536.0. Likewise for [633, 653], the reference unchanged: 652.0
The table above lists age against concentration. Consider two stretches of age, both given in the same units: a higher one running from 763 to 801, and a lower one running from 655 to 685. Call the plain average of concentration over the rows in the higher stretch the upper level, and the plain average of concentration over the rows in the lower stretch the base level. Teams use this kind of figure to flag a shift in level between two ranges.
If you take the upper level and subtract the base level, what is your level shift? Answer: 2.0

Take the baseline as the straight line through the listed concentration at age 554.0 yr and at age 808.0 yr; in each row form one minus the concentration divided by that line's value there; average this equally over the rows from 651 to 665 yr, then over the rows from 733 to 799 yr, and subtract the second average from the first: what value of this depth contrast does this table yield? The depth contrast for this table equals -0.11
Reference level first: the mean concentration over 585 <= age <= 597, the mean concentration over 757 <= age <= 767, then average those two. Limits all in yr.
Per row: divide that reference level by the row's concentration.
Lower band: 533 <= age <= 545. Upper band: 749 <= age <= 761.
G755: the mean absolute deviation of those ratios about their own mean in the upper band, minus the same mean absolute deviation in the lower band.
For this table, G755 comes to -0.010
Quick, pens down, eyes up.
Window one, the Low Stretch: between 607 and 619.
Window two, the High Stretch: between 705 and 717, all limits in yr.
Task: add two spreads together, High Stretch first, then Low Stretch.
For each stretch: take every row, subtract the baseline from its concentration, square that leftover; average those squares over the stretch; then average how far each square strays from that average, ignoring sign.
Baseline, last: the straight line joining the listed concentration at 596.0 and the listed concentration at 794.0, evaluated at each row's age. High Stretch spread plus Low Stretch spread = 1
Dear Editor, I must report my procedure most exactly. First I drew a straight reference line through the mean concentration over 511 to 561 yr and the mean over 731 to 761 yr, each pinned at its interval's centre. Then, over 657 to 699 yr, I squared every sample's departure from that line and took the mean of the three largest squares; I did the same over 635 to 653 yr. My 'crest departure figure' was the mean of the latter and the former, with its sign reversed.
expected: -28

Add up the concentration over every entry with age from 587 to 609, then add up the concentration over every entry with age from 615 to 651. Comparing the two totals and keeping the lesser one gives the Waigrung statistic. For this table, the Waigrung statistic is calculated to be 161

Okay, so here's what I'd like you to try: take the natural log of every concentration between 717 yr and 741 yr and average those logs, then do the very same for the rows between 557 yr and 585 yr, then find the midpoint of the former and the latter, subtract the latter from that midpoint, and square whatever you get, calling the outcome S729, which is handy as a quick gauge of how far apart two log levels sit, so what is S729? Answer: 0.013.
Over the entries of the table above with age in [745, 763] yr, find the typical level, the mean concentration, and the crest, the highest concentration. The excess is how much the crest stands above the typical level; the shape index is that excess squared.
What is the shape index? 4.2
